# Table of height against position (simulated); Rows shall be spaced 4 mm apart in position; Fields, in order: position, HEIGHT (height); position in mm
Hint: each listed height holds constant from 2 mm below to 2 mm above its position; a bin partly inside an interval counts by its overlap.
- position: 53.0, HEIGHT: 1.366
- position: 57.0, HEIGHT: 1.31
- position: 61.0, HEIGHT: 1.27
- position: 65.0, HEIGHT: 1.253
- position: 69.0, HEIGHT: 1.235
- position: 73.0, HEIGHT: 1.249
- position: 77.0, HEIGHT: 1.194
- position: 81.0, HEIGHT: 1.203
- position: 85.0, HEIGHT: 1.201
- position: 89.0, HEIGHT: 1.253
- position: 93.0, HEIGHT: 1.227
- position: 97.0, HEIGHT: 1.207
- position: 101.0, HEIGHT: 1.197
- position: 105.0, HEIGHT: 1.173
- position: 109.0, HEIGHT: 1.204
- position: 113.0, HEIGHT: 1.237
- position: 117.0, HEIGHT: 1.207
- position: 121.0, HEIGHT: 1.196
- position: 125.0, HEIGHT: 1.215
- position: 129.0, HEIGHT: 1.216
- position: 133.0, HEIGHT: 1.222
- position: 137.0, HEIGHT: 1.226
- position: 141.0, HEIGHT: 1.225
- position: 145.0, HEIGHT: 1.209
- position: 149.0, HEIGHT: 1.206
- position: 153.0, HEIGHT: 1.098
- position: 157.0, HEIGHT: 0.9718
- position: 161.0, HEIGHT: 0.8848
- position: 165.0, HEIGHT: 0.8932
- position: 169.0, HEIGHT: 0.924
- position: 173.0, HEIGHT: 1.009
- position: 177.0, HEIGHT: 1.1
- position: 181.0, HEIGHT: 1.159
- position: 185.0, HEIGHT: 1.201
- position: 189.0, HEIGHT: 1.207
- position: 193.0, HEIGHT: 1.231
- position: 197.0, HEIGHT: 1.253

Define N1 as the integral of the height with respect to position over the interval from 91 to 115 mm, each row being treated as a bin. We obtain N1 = 29.0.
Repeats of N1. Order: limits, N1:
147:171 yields 23.9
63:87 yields 29.3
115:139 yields 29.1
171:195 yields 27.6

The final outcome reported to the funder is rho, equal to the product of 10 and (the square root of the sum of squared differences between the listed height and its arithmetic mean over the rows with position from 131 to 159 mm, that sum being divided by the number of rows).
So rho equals 0.89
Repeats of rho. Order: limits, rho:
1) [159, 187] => 1.21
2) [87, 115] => 0.25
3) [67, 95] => 0.22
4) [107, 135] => 0.12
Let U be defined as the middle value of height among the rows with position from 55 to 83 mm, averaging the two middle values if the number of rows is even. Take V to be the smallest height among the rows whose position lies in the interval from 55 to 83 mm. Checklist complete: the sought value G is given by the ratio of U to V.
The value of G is 1.05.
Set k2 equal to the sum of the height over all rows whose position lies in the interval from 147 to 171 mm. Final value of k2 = 6.0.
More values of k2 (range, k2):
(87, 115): 8.5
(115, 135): 6.1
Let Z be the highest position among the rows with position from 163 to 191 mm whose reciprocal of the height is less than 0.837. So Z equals 189.0 mm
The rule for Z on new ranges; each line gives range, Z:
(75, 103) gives 101.0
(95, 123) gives 121.0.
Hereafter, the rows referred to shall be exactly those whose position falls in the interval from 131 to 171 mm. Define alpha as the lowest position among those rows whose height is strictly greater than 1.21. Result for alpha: 133.0 mm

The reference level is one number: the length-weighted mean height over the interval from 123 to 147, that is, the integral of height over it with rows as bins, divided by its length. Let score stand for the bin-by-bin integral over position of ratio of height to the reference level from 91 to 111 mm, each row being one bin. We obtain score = 19.7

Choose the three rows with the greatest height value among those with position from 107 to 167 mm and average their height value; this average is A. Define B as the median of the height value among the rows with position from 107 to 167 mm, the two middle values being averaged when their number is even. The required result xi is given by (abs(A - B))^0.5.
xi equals 0.15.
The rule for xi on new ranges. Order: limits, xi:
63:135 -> 0.20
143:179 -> 0.40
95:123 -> 0.11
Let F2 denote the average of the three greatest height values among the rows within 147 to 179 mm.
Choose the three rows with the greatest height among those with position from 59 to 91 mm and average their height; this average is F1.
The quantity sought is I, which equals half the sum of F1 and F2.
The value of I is 1.197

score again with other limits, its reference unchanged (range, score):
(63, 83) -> 20.1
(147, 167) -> 16.6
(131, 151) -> 20.0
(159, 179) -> 15.8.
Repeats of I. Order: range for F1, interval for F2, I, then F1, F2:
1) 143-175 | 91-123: 1.197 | 1.17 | 1.22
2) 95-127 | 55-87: 1.249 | 1.22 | 1.28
